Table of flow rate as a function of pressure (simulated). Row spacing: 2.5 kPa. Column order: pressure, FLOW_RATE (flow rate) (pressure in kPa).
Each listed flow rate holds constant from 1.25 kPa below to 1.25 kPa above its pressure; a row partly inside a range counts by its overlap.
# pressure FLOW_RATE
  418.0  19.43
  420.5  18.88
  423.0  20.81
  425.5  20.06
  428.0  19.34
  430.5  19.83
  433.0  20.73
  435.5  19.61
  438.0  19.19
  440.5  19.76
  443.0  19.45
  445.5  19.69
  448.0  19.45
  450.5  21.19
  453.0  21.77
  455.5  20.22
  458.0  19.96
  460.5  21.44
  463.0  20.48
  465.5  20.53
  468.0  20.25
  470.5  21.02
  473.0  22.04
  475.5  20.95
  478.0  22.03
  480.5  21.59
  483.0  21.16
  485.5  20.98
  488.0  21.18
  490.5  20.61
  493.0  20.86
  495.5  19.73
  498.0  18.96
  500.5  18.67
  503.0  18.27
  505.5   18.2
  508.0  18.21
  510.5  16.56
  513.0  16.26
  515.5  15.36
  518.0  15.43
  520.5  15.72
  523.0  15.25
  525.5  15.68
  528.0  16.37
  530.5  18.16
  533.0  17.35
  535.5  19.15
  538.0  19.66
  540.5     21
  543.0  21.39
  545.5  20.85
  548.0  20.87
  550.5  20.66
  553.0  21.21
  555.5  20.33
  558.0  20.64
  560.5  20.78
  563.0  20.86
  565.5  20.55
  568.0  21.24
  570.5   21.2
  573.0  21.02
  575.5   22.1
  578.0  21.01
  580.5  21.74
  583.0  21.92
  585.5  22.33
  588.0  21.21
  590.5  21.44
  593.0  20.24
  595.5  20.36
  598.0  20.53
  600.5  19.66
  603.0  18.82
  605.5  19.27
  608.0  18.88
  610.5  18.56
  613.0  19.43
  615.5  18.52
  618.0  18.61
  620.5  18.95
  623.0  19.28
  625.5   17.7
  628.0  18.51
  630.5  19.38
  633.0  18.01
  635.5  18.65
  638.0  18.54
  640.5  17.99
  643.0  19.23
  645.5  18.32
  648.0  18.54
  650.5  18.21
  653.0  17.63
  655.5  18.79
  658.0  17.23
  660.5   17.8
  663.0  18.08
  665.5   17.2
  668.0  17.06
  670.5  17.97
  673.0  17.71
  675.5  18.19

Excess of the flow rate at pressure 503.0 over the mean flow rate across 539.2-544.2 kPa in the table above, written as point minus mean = -2.9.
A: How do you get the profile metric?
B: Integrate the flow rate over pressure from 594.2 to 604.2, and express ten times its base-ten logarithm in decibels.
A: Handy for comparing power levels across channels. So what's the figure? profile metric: 23.0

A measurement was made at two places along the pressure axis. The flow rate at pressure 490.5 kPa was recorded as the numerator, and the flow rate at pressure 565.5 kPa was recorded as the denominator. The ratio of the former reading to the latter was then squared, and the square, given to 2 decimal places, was 1.01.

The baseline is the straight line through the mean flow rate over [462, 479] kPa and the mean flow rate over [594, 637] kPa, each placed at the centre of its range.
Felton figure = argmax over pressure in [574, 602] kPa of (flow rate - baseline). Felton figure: 585.5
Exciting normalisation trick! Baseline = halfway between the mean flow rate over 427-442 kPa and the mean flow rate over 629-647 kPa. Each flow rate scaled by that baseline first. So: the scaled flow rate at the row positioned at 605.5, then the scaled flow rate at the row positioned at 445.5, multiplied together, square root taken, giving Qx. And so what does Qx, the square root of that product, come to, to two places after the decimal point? 1.02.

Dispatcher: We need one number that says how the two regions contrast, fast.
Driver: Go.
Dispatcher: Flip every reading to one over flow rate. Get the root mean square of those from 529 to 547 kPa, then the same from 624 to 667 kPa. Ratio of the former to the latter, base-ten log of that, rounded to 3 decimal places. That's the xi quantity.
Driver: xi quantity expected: -0.030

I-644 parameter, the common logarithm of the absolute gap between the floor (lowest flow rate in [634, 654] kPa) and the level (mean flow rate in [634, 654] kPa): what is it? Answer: -0.12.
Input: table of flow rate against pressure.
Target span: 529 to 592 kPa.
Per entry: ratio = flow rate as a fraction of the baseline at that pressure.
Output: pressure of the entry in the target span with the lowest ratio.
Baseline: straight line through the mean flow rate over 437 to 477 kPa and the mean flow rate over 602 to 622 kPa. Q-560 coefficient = 533.0 kPa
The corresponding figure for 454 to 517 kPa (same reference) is 515.5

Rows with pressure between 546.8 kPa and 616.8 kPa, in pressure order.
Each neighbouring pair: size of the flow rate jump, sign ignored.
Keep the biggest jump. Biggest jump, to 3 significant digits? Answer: 1.20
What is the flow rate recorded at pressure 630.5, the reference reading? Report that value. 19.38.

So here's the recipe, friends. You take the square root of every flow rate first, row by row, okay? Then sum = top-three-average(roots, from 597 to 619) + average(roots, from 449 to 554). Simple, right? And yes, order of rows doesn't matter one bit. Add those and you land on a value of 8.86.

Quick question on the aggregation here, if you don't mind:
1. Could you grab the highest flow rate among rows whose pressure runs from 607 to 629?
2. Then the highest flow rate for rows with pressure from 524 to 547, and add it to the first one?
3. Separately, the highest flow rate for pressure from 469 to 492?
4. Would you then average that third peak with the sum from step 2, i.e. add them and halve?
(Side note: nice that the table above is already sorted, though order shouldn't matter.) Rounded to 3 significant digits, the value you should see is 31.4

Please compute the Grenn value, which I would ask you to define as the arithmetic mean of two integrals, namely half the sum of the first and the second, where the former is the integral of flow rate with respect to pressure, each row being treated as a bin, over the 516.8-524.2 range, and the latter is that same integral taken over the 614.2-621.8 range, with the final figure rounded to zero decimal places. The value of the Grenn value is 128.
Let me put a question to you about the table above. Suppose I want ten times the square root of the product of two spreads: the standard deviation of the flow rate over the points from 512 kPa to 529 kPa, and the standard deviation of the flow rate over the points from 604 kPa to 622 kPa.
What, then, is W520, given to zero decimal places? 4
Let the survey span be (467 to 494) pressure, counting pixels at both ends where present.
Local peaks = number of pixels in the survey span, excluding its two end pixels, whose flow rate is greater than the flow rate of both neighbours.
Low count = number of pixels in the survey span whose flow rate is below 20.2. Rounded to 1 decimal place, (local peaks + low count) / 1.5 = 2.0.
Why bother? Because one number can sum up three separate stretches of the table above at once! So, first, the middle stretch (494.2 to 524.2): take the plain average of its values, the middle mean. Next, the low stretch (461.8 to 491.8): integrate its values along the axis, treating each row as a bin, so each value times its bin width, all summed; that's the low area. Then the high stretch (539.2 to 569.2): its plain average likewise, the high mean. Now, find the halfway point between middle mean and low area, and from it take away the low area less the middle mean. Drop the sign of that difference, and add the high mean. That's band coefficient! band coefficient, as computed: 311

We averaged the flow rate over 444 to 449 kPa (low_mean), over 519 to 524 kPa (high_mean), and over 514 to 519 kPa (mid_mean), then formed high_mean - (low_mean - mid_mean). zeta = 11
